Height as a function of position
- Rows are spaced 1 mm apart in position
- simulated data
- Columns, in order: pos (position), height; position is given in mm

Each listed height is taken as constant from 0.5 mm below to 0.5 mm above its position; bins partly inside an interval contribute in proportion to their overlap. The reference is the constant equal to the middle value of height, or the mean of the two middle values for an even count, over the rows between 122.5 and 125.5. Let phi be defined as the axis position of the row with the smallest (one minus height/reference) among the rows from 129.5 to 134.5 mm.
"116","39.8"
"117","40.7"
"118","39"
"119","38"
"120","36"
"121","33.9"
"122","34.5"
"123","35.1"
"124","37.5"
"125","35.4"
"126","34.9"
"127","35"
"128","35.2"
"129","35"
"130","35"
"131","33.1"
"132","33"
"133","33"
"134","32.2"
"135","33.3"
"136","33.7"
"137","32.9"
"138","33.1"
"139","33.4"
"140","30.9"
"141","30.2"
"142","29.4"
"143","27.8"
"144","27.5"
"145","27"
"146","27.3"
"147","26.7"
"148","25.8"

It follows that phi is 130 mm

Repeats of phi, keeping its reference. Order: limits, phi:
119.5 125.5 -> 124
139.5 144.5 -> 140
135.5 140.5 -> 136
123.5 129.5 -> 124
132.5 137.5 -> 136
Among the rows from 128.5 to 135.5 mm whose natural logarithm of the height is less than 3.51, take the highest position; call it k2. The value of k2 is 135 mm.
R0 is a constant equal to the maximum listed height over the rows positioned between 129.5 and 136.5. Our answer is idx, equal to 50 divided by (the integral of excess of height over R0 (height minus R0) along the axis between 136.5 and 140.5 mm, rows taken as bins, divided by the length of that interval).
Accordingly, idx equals -21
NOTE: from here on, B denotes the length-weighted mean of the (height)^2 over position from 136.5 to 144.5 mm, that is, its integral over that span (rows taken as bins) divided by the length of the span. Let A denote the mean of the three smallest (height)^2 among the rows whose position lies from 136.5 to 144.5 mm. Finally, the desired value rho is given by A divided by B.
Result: 0.845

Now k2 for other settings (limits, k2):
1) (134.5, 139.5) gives 139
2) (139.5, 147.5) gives 147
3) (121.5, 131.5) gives 131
